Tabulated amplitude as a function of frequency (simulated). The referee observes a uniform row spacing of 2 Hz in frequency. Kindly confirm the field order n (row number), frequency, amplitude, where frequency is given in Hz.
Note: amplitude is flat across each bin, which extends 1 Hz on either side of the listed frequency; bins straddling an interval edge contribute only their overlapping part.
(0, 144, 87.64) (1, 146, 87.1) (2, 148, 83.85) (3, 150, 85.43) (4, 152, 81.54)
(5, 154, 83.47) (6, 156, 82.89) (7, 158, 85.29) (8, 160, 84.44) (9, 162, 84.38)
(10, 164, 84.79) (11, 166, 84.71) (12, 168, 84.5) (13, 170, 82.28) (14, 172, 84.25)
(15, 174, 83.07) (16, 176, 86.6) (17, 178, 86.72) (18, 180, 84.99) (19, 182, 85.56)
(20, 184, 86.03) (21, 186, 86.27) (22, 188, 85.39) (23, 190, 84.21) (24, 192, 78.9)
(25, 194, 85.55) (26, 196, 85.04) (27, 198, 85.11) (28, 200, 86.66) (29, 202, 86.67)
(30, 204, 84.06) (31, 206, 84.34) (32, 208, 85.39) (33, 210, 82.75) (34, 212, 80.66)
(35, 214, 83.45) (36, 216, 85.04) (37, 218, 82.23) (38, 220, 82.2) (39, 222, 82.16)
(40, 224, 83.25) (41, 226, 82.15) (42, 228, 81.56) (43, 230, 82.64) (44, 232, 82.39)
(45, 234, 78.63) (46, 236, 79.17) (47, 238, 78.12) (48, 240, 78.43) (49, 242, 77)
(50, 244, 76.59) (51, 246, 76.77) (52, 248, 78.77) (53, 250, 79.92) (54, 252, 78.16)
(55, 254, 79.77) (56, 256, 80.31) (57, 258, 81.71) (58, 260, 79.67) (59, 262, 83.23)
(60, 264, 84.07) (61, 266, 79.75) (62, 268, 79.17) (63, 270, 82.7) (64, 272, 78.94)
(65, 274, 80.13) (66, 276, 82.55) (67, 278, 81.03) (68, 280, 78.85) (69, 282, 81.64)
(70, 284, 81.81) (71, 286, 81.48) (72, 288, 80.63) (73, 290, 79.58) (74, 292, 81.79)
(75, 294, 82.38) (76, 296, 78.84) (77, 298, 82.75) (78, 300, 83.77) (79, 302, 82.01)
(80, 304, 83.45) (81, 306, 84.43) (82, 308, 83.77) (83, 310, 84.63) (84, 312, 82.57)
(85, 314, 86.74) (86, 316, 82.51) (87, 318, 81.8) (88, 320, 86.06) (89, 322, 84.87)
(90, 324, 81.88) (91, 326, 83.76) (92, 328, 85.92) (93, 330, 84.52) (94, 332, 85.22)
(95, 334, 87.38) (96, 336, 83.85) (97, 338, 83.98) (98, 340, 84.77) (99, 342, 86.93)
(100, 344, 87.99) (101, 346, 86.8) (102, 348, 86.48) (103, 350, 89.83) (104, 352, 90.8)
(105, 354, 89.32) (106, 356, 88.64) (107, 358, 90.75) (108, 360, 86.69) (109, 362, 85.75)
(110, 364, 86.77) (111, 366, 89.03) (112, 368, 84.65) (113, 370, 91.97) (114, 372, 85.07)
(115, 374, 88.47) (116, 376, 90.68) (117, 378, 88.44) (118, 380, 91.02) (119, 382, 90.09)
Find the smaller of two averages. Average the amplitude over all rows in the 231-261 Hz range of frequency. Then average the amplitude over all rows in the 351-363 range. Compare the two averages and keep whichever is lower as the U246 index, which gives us 79.0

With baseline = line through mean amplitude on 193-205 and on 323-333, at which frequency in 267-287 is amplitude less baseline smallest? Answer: 280 Hz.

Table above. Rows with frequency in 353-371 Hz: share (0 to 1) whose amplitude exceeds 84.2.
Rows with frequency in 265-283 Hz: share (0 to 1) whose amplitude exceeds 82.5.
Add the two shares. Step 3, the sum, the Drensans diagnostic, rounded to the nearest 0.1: 1.2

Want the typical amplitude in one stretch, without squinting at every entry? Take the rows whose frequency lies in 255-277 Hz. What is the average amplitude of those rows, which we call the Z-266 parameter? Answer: 81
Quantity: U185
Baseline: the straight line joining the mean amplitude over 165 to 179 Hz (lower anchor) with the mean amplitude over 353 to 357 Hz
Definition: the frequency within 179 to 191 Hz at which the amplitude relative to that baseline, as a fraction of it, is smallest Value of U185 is 190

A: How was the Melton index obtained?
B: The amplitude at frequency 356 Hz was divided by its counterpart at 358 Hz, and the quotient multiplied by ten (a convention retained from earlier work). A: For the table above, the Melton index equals 9.8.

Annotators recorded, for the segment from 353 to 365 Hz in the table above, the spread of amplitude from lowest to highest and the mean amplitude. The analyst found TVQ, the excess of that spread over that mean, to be -83.0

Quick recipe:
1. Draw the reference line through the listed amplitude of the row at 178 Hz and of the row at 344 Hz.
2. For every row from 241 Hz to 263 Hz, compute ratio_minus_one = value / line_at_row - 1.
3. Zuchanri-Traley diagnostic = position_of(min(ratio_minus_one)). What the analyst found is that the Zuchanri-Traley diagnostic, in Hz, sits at 244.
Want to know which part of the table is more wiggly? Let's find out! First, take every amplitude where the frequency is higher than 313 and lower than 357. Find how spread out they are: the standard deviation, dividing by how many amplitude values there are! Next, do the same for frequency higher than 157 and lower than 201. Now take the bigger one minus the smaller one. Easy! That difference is 0.76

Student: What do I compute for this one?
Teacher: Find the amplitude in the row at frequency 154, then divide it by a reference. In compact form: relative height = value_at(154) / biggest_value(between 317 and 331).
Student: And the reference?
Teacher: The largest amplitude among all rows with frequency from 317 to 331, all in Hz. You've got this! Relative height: 0.970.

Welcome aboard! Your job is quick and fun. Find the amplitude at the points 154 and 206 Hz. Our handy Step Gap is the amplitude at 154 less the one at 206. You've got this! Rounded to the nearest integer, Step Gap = -1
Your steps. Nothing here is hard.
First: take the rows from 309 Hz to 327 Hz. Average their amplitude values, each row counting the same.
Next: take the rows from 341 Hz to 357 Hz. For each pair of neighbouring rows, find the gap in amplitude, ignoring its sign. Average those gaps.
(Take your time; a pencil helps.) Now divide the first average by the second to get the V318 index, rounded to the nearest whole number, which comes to 65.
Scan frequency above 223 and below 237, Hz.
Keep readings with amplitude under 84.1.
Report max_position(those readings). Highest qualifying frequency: 236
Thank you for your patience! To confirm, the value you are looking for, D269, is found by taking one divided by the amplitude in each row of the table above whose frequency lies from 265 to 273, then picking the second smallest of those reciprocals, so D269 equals 0.0125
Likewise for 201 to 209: 0.0117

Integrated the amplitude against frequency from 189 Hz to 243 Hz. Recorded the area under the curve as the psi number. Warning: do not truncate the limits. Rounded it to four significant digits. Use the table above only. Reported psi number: 4456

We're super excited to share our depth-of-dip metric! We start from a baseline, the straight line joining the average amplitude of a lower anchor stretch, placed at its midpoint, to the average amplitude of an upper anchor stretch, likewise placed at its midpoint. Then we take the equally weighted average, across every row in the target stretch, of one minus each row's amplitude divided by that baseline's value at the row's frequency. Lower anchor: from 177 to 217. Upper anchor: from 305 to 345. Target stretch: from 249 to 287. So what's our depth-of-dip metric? 0.046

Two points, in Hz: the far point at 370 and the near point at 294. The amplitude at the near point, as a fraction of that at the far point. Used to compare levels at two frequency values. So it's 0.90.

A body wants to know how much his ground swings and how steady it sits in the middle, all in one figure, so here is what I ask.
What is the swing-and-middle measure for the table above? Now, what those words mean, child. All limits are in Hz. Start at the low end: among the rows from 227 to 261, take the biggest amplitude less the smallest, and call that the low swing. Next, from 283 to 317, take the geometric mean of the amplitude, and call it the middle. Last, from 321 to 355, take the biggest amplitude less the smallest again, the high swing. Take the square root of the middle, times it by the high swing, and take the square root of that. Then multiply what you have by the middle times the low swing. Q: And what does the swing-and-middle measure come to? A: 4494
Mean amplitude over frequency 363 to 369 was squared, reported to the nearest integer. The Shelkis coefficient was 7537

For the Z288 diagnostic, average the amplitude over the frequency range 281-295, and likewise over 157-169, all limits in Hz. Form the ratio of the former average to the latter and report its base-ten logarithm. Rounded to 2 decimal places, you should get -0.02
